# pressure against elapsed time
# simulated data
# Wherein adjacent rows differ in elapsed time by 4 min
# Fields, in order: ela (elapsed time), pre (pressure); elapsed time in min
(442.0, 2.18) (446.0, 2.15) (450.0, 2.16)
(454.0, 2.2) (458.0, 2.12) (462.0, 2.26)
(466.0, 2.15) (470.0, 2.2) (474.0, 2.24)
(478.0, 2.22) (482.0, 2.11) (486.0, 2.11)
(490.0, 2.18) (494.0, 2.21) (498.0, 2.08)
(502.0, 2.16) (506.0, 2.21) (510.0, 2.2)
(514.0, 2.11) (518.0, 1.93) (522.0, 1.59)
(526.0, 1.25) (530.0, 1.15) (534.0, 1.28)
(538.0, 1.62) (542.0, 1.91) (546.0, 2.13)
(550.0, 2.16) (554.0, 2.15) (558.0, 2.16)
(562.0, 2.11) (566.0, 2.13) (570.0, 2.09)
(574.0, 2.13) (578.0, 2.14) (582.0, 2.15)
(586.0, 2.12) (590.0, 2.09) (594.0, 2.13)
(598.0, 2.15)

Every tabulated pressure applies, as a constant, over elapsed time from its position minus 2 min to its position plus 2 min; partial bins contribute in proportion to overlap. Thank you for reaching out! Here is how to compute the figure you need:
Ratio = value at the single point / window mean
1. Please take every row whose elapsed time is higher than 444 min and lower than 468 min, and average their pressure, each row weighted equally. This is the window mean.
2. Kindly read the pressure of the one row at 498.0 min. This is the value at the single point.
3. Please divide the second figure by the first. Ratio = 0.96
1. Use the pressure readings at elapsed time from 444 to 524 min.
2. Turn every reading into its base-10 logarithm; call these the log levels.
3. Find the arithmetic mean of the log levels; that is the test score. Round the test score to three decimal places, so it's 0.327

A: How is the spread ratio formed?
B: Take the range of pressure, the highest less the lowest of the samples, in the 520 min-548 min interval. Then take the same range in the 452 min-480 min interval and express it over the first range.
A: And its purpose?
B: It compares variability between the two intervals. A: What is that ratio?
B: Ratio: 0.1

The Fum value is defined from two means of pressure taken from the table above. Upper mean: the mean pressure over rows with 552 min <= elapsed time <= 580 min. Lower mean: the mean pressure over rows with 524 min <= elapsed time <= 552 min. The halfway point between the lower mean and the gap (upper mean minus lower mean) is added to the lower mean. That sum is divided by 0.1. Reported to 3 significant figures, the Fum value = 27.1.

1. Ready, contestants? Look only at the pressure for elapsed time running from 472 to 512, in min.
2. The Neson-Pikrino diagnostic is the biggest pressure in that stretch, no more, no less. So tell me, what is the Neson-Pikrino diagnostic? 2.24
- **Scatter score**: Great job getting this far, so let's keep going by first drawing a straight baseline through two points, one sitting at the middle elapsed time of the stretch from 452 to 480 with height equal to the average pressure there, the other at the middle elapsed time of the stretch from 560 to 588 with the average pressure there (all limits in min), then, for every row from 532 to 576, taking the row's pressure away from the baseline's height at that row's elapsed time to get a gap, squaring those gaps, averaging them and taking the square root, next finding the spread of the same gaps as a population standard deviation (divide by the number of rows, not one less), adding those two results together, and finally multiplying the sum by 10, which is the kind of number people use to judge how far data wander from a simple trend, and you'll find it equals 5.9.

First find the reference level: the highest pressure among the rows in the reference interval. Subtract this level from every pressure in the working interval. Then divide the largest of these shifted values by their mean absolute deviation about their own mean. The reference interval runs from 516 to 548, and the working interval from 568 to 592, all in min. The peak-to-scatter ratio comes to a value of 1.0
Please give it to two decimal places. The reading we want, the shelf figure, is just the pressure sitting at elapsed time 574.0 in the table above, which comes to 2.13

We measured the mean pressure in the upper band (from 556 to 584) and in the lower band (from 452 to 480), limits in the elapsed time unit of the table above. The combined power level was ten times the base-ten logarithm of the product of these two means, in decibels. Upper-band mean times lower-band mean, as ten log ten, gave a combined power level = 6.7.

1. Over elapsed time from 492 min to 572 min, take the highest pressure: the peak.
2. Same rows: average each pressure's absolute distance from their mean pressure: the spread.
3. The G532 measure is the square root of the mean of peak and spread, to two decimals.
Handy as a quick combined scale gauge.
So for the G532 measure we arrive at 1.12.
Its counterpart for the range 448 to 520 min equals 1.08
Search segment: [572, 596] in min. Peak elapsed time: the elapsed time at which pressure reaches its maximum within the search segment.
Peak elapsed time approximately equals 582.0 min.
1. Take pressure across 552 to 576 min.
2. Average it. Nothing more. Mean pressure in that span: 2.13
